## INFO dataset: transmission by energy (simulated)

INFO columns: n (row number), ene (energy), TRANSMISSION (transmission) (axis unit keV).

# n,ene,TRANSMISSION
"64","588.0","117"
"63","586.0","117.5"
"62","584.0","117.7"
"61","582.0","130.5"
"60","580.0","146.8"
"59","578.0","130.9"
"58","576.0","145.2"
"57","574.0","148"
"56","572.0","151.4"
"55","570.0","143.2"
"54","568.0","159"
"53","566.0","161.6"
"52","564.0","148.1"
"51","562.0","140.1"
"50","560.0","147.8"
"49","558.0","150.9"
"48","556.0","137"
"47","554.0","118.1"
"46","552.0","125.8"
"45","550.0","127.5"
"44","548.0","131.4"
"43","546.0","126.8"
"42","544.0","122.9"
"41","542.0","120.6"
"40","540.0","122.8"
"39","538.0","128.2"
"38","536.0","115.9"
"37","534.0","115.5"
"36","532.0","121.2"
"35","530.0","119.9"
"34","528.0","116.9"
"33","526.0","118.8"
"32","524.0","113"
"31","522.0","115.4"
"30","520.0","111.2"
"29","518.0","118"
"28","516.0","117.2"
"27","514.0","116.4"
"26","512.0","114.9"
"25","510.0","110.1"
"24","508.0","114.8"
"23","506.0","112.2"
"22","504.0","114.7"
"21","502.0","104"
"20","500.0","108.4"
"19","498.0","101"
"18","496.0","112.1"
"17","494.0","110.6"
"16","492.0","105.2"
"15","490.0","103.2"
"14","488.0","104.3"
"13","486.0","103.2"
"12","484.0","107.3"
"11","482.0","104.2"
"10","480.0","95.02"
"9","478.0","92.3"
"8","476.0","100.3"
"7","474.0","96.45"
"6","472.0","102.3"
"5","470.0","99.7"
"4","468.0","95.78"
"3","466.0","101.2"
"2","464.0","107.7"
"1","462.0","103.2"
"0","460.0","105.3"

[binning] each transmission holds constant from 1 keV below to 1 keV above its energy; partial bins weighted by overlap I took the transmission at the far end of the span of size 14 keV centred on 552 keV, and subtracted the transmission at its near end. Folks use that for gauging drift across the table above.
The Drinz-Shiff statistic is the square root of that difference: 4.9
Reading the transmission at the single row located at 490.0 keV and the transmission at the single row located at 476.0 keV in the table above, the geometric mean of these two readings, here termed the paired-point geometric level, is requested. 102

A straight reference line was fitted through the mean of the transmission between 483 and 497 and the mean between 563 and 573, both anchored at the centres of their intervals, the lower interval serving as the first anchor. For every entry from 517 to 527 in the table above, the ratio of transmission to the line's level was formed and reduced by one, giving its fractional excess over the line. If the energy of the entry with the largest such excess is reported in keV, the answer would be 518.0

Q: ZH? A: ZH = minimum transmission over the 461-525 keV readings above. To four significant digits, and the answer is 92.30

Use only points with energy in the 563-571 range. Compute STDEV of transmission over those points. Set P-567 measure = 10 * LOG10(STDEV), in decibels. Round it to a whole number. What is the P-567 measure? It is 9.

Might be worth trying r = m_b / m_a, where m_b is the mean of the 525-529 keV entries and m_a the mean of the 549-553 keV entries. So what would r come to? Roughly 0.931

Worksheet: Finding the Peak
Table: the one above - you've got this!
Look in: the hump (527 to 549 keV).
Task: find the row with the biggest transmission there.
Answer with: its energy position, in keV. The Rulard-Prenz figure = 548.0 keV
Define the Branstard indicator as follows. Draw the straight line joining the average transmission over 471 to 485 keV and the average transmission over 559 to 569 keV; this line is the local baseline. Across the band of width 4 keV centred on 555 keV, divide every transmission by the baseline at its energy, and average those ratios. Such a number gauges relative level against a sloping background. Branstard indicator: 0.874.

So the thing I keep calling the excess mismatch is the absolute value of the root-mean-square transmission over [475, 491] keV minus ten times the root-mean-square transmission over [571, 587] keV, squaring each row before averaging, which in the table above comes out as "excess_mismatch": 1265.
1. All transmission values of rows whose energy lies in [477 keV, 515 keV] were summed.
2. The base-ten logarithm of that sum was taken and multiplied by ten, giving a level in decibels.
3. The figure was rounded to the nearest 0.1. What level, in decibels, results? 33.1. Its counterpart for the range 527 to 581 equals 35.6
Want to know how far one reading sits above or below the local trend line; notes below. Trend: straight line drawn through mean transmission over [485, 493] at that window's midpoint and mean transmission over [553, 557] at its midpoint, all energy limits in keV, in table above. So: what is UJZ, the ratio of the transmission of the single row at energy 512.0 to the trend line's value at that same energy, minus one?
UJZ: 0.02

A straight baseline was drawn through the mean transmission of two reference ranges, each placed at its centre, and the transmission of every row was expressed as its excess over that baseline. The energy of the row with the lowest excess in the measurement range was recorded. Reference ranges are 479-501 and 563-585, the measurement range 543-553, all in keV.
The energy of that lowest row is 552.0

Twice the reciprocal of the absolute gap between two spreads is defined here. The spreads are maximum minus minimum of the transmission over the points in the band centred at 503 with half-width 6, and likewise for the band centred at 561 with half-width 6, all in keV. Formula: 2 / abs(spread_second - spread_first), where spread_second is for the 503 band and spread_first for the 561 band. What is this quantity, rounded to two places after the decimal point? 0.19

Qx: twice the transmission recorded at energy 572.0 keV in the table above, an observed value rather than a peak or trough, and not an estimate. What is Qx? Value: 303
